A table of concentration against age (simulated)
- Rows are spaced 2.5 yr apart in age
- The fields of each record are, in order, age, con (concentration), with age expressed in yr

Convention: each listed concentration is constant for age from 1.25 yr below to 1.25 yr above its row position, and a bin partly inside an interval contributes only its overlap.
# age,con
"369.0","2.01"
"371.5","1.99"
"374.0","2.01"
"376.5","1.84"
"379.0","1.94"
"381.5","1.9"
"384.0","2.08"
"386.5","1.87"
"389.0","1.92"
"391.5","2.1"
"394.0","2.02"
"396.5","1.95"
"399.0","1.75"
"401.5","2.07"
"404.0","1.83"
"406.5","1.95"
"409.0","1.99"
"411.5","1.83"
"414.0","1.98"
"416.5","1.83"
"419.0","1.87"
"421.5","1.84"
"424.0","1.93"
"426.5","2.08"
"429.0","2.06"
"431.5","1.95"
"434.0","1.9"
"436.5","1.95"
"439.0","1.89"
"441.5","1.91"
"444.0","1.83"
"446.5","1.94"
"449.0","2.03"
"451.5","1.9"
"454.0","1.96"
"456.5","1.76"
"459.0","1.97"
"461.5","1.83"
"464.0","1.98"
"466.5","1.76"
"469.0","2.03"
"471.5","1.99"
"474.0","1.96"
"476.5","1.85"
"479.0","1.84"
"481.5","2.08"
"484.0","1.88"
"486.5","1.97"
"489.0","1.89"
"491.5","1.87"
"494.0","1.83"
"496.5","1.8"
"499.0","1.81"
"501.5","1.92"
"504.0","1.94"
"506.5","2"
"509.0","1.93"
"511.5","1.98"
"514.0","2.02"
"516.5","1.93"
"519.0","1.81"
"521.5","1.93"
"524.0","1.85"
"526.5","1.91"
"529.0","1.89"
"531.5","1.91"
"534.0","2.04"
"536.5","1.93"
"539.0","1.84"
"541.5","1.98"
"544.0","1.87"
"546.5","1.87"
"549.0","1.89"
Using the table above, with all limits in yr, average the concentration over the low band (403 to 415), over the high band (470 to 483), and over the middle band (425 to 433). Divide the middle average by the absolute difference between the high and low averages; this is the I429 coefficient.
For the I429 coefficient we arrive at 72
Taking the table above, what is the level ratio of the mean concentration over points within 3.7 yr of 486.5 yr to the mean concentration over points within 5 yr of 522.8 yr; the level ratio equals 1.02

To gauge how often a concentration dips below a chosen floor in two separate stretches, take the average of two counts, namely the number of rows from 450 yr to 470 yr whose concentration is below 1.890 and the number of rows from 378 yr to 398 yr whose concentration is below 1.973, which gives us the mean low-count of 4.0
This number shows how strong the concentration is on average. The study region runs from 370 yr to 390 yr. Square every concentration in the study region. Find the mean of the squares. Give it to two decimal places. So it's 3.78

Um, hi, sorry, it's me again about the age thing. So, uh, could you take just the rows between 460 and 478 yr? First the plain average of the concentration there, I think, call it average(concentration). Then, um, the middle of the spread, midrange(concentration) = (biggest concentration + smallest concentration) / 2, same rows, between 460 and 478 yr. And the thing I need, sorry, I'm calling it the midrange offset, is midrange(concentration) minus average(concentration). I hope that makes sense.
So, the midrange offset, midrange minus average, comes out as -0.019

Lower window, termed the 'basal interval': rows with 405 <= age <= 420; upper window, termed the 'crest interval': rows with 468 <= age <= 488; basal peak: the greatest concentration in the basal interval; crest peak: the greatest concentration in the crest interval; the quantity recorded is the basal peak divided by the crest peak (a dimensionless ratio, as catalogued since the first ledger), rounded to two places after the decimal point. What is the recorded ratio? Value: 0.96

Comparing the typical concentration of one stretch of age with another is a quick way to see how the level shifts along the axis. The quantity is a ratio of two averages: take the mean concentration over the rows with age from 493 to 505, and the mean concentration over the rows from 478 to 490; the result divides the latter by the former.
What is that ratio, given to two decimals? 1.04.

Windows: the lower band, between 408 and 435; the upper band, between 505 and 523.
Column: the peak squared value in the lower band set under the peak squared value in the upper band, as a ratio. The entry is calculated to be 0.94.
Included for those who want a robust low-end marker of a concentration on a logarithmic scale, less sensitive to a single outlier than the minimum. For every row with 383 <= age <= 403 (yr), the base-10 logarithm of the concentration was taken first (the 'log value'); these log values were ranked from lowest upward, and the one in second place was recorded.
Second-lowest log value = 0.272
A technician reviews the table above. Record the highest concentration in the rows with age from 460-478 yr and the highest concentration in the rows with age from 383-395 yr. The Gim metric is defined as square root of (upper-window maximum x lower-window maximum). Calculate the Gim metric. 2.06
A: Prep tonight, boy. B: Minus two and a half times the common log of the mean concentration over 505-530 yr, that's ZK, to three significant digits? -0.711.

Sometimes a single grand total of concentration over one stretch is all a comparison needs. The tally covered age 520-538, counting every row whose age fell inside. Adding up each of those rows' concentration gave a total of 13.5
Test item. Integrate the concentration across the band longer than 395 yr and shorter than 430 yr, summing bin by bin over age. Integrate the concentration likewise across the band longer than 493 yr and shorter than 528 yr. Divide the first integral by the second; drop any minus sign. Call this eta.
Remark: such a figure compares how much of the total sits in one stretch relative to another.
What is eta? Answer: 1.01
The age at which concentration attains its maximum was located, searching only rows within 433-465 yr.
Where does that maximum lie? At 449.0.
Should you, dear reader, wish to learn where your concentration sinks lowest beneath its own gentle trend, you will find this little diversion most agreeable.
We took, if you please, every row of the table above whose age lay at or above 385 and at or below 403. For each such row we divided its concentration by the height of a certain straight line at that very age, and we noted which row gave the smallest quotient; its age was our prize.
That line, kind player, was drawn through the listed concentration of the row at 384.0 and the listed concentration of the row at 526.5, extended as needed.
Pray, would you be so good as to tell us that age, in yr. 399.0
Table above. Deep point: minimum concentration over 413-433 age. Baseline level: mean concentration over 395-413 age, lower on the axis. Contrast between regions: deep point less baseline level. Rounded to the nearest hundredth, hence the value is -0.08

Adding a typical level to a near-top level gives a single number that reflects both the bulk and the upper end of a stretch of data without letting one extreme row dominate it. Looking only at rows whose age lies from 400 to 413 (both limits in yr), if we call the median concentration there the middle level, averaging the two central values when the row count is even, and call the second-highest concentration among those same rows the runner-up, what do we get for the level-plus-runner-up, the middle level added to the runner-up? 3.94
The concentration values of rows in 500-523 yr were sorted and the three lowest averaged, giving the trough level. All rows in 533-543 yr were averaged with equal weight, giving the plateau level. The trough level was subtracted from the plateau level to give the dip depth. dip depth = 0.06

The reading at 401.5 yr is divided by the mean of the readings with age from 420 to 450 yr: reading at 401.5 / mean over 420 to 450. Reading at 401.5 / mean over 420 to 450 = 1.07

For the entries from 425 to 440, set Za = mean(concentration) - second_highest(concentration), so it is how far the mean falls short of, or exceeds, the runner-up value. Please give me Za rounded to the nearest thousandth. -0.088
